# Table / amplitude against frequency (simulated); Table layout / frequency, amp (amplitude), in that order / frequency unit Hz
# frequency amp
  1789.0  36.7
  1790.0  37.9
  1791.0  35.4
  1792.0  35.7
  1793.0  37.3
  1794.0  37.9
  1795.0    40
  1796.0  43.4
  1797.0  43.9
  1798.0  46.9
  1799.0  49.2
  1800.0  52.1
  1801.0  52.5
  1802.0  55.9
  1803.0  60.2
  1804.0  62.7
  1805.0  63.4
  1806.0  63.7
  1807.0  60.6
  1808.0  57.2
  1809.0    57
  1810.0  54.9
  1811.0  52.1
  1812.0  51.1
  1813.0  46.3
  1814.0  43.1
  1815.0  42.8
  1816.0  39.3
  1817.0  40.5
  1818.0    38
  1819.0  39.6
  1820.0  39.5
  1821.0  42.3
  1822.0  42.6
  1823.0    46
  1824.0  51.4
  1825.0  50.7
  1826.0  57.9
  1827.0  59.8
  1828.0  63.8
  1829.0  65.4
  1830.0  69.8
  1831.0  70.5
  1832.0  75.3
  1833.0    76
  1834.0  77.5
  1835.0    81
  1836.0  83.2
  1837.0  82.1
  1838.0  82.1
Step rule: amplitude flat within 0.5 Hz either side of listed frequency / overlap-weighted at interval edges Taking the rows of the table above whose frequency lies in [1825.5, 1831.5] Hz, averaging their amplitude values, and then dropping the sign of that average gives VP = 65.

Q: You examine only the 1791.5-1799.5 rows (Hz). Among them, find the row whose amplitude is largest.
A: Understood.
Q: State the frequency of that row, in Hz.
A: 1799.0 Hz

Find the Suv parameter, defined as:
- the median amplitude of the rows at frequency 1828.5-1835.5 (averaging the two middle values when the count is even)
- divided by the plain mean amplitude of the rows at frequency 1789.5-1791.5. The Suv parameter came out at 2.1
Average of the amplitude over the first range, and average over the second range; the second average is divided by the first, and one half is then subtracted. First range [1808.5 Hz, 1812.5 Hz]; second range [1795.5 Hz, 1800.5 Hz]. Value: 0.38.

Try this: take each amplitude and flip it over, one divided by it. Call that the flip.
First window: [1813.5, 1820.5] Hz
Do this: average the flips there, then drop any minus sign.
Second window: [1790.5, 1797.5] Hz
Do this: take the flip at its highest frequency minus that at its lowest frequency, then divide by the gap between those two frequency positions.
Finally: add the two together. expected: 0.024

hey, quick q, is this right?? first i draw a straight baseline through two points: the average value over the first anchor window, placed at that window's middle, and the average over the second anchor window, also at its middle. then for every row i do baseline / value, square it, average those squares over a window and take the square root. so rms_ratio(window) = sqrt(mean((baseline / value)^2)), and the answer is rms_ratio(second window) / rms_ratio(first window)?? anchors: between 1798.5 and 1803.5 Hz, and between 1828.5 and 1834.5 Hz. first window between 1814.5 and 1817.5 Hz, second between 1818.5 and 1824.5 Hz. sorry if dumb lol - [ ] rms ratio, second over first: 1.00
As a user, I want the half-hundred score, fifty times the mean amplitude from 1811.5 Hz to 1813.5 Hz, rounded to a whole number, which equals 2435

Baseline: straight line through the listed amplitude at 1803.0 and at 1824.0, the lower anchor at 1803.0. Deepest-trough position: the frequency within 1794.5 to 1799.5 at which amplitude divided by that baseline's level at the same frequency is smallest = 1795.0 Hz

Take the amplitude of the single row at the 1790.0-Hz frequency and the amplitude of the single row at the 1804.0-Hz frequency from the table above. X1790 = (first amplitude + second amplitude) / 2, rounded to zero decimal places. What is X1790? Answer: 50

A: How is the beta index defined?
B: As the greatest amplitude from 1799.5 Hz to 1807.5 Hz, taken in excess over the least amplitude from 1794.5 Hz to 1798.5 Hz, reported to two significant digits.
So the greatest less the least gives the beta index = 24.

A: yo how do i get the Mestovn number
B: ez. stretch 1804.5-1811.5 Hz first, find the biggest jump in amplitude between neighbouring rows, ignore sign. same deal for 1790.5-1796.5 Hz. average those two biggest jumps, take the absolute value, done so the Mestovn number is 3.4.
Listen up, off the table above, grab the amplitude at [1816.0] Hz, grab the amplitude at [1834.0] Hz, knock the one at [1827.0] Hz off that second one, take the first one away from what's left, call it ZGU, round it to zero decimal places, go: -22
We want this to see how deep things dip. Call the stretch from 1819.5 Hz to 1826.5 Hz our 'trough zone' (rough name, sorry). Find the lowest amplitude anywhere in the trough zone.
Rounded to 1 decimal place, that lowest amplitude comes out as 39.5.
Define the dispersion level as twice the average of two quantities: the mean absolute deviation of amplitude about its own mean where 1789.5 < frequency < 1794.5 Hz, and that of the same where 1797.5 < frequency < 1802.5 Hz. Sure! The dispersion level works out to 3.6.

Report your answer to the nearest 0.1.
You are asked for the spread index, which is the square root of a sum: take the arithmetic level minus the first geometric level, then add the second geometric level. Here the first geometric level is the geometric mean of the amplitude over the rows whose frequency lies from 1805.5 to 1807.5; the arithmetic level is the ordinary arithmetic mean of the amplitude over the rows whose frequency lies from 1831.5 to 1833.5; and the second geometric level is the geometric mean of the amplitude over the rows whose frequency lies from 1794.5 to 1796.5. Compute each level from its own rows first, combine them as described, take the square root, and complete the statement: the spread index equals 7.4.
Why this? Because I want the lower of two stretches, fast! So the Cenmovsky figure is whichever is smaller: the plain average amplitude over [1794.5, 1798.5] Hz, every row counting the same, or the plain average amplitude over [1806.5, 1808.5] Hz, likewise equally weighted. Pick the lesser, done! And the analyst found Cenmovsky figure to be 44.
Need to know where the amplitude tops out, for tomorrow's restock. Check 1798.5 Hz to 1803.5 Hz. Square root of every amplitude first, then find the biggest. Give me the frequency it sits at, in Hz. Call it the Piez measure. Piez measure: 1803.0 Hz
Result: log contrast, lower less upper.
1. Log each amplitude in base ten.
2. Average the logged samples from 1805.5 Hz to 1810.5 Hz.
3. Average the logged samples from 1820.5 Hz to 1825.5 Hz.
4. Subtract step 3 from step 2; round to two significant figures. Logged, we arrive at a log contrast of 0.10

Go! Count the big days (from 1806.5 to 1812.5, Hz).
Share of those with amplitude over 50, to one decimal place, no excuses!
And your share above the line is 1.0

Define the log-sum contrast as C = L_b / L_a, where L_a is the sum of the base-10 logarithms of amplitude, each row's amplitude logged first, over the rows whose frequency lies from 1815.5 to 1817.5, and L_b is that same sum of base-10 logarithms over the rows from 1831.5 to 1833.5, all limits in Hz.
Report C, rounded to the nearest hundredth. 1.17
